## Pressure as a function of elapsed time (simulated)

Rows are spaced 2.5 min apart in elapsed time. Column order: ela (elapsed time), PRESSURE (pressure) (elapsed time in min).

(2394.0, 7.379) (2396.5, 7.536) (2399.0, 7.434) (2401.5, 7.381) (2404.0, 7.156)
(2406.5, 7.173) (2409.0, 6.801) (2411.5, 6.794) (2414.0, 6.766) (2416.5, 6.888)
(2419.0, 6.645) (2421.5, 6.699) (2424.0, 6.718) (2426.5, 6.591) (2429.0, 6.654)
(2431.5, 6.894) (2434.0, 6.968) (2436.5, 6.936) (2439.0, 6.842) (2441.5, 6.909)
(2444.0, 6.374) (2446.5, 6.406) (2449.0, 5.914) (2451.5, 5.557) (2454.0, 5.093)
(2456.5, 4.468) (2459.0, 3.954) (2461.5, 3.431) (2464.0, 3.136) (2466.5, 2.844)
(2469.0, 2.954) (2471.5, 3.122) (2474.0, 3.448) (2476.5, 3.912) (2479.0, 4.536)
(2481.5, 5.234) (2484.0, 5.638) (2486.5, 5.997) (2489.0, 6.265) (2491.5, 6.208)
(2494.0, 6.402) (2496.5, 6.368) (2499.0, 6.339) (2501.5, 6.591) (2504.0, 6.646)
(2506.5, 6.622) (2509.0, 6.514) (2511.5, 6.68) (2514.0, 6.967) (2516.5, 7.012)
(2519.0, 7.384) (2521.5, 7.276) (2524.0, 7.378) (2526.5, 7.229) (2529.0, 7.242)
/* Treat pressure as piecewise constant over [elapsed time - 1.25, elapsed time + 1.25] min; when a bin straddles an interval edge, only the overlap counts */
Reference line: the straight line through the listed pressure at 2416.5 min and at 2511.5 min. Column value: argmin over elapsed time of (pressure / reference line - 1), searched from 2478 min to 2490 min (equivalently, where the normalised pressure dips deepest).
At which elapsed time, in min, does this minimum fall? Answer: 2479.0 min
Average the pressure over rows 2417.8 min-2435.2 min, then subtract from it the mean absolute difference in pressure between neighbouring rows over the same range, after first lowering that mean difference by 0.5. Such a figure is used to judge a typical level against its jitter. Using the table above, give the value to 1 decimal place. 7.1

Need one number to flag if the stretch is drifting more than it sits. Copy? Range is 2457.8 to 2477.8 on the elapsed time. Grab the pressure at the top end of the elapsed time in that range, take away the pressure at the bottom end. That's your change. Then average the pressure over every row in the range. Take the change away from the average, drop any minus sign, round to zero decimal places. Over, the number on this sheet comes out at 3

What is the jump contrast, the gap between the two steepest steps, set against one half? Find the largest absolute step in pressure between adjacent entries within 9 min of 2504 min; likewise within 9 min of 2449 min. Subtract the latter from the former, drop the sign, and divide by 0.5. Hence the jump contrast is 0.75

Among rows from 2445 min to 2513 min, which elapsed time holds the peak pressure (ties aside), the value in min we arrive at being 2511.5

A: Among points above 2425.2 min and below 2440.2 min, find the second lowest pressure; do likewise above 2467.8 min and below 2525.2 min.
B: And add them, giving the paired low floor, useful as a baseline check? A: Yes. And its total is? 9.8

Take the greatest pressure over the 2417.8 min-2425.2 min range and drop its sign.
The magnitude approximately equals 6.72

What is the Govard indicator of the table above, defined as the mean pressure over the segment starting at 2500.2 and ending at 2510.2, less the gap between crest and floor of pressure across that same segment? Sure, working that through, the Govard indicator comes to 6.5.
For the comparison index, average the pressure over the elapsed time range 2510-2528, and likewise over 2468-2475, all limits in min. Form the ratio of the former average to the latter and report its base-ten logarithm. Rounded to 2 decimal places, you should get 0.35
